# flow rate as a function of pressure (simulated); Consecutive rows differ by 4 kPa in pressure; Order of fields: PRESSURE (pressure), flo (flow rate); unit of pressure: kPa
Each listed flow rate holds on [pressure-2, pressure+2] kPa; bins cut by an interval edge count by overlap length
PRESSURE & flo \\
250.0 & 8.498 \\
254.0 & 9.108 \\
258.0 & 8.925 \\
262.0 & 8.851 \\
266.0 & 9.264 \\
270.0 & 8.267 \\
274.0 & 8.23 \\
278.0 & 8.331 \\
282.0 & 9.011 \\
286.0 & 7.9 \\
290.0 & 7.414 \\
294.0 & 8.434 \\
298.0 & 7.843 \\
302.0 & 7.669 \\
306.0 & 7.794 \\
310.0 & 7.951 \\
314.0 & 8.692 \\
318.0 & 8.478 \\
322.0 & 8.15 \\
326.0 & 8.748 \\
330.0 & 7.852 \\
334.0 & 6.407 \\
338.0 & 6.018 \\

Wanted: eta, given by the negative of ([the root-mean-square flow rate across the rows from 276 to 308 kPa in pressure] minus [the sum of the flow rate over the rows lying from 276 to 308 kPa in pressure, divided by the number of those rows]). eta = -0.014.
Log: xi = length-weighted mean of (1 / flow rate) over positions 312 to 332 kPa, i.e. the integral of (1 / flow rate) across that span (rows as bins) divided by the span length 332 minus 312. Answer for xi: 0.119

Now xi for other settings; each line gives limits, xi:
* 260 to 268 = 0.110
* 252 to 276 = 0.114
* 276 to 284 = 0.116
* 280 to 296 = 0.123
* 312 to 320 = 0.117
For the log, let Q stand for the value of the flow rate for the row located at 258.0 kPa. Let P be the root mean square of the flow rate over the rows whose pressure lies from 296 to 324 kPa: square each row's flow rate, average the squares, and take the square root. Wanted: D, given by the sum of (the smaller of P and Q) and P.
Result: 16.2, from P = 8.09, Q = 8.925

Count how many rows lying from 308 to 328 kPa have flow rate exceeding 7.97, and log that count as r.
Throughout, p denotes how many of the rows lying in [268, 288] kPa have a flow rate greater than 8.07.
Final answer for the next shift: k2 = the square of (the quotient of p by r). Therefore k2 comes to 1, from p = 4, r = 4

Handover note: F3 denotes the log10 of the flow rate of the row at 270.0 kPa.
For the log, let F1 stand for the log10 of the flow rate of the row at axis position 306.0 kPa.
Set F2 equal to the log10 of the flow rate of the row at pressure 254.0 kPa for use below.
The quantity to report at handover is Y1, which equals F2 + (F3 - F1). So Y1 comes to 0.99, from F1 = 0.89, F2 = 0.959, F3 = 0.917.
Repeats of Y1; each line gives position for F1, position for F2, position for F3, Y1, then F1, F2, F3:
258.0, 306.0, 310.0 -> 0.84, 0.95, 0.892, 0.900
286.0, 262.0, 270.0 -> 0.97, 0.90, 0.947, 0.917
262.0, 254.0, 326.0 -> 0.95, 0.95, 0.959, 0.942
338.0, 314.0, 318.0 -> 1.09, 0.78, 0.939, 0.928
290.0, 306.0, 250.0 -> 0.95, 0.87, 0.892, 0.929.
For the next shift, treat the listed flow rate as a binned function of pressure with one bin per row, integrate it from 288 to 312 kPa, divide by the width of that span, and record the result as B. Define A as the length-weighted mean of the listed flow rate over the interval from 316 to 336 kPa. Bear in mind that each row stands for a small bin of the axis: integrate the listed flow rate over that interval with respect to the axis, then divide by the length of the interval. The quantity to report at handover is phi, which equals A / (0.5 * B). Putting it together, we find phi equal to 2.02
